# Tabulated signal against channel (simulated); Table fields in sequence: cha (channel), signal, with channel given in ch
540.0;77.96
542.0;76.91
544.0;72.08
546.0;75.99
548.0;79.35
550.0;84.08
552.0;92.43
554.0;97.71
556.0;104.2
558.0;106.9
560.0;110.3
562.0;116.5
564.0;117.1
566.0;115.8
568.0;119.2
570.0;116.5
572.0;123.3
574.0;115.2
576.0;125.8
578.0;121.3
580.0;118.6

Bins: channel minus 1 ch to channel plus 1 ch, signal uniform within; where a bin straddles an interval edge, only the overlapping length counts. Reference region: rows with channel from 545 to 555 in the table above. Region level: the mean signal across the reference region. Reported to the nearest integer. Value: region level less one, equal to 85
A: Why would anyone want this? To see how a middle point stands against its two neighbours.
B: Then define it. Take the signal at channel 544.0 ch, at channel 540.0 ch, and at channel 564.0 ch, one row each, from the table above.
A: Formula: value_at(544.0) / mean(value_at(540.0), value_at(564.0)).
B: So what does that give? 0.74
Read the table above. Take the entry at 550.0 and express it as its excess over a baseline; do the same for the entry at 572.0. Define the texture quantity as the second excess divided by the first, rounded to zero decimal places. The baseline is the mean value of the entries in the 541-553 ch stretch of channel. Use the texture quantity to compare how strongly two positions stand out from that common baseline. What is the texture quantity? 11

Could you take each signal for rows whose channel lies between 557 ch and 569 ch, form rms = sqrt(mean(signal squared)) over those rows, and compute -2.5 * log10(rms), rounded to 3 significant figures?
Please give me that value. -5.15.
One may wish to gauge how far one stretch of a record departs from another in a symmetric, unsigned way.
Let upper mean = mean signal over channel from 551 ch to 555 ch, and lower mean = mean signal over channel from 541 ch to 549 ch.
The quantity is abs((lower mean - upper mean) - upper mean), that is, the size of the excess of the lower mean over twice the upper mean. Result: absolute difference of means 114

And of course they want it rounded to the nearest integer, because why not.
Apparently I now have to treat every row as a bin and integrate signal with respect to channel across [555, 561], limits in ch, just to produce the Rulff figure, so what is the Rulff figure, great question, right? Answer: 643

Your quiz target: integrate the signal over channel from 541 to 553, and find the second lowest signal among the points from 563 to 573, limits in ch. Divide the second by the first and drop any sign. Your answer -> 0.121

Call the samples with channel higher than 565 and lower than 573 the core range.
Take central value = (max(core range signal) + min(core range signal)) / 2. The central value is 120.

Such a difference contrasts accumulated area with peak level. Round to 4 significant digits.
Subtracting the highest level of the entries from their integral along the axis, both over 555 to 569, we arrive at 1461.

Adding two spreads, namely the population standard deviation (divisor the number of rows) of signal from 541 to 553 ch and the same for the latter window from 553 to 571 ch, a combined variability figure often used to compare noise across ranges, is 13.5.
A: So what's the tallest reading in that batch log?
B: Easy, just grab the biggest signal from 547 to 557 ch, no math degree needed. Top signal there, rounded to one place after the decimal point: 104.2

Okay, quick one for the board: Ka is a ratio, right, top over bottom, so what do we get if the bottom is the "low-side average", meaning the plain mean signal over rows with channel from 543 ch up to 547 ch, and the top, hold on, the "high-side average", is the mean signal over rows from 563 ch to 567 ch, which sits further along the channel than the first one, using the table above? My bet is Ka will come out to 1.6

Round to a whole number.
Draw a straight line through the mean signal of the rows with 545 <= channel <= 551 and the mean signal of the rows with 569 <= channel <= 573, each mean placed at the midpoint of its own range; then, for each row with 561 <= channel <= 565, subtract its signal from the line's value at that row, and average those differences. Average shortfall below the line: -11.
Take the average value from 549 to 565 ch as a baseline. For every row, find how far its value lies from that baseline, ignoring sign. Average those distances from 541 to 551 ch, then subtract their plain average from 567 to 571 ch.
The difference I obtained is 12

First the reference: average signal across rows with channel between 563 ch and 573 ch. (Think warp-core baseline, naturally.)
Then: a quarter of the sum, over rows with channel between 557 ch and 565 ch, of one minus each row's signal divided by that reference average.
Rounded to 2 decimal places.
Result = 0.05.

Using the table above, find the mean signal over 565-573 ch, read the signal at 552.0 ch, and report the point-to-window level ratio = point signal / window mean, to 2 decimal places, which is 0.78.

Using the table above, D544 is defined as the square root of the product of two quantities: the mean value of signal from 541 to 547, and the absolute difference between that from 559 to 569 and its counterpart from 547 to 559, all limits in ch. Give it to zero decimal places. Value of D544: 40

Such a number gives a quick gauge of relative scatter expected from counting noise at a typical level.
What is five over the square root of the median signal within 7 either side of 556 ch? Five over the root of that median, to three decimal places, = 0.490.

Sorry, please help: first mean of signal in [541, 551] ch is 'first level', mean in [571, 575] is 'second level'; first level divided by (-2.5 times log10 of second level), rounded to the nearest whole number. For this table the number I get -15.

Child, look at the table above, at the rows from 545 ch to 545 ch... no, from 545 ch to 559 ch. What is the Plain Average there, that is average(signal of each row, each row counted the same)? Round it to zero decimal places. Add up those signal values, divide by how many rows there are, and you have 92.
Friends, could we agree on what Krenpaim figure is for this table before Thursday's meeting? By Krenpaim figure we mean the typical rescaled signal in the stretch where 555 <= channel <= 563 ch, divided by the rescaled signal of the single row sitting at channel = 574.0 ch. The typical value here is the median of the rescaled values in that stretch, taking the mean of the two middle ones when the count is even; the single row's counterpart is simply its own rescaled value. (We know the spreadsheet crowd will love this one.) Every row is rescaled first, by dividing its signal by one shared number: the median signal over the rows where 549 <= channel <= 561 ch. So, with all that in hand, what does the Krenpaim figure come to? 0.94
